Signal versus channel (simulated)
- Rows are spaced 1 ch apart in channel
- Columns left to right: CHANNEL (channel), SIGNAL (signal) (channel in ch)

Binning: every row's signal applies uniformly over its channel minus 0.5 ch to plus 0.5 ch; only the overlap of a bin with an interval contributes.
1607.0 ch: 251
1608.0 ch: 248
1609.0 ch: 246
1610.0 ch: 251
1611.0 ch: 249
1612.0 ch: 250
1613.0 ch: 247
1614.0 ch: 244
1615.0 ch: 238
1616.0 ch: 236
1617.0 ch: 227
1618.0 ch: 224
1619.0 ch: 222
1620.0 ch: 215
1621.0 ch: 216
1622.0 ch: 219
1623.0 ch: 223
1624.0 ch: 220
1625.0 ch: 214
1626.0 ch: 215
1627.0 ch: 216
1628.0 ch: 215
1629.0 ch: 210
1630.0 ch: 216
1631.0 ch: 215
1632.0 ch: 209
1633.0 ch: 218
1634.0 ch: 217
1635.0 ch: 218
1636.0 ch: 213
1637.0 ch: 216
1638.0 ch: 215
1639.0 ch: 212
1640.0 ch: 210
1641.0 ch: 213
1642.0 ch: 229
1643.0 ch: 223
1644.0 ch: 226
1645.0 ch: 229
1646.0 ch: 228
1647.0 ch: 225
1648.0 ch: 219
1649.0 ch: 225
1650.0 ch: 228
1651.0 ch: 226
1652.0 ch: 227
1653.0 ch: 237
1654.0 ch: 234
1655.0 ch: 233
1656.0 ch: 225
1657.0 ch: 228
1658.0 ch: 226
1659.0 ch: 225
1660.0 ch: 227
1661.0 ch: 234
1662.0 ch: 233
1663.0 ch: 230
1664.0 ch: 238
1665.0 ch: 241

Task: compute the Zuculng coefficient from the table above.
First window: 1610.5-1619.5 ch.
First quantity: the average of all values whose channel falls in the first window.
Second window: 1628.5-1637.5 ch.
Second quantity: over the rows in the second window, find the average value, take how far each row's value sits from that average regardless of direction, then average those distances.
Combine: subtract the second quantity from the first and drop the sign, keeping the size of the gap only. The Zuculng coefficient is 235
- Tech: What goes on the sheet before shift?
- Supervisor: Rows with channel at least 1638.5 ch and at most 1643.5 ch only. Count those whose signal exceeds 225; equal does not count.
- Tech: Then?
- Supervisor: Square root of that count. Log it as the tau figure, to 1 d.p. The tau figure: 1.0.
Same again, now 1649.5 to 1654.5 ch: 2.2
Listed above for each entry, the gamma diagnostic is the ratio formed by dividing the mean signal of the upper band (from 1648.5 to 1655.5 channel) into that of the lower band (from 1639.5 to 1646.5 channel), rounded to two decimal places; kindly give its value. 0.97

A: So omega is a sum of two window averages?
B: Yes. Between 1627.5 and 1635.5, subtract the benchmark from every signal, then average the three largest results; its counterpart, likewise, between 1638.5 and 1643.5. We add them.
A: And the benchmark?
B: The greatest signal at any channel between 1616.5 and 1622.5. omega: -15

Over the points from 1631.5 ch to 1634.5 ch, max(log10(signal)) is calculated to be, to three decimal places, 2.338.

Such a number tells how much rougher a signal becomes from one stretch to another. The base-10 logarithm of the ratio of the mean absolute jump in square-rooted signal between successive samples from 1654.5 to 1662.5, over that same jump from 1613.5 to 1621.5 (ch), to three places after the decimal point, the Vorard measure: -0.097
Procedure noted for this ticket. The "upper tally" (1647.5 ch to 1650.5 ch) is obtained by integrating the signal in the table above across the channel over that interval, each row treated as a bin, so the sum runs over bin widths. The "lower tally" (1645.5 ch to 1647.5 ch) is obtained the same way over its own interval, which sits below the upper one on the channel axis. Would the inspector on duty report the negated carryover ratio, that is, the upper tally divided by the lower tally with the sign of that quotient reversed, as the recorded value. -1.5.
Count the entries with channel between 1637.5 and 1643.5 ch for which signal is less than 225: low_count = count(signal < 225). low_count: 5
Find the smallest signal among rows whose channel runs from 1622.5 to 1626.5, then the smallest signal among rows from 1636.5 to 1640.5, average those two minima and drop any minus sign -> 212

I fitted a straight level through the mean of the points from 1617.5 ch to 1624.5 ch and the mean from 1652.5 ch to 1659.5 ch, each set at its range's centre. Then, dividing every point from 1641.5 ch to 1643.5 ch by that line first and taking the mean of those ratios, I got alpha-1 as 1.000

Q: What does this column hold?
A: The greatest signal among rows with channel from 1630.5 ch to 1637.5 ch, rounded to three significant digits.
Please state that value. 218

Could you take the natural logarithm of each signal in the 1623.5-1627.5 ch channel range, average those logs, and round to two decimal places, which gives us 5.38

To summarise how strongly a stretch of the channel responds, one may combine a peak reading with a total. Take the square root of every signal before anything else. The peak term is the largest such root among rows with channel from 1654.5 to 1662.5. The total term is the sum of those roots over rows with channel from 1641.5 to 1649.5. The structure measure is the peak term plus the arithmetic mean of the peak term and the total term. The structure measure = 83.0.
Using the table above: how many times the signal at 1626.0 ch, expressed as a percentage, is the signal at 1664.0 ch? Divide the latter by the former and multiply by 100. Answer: 111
